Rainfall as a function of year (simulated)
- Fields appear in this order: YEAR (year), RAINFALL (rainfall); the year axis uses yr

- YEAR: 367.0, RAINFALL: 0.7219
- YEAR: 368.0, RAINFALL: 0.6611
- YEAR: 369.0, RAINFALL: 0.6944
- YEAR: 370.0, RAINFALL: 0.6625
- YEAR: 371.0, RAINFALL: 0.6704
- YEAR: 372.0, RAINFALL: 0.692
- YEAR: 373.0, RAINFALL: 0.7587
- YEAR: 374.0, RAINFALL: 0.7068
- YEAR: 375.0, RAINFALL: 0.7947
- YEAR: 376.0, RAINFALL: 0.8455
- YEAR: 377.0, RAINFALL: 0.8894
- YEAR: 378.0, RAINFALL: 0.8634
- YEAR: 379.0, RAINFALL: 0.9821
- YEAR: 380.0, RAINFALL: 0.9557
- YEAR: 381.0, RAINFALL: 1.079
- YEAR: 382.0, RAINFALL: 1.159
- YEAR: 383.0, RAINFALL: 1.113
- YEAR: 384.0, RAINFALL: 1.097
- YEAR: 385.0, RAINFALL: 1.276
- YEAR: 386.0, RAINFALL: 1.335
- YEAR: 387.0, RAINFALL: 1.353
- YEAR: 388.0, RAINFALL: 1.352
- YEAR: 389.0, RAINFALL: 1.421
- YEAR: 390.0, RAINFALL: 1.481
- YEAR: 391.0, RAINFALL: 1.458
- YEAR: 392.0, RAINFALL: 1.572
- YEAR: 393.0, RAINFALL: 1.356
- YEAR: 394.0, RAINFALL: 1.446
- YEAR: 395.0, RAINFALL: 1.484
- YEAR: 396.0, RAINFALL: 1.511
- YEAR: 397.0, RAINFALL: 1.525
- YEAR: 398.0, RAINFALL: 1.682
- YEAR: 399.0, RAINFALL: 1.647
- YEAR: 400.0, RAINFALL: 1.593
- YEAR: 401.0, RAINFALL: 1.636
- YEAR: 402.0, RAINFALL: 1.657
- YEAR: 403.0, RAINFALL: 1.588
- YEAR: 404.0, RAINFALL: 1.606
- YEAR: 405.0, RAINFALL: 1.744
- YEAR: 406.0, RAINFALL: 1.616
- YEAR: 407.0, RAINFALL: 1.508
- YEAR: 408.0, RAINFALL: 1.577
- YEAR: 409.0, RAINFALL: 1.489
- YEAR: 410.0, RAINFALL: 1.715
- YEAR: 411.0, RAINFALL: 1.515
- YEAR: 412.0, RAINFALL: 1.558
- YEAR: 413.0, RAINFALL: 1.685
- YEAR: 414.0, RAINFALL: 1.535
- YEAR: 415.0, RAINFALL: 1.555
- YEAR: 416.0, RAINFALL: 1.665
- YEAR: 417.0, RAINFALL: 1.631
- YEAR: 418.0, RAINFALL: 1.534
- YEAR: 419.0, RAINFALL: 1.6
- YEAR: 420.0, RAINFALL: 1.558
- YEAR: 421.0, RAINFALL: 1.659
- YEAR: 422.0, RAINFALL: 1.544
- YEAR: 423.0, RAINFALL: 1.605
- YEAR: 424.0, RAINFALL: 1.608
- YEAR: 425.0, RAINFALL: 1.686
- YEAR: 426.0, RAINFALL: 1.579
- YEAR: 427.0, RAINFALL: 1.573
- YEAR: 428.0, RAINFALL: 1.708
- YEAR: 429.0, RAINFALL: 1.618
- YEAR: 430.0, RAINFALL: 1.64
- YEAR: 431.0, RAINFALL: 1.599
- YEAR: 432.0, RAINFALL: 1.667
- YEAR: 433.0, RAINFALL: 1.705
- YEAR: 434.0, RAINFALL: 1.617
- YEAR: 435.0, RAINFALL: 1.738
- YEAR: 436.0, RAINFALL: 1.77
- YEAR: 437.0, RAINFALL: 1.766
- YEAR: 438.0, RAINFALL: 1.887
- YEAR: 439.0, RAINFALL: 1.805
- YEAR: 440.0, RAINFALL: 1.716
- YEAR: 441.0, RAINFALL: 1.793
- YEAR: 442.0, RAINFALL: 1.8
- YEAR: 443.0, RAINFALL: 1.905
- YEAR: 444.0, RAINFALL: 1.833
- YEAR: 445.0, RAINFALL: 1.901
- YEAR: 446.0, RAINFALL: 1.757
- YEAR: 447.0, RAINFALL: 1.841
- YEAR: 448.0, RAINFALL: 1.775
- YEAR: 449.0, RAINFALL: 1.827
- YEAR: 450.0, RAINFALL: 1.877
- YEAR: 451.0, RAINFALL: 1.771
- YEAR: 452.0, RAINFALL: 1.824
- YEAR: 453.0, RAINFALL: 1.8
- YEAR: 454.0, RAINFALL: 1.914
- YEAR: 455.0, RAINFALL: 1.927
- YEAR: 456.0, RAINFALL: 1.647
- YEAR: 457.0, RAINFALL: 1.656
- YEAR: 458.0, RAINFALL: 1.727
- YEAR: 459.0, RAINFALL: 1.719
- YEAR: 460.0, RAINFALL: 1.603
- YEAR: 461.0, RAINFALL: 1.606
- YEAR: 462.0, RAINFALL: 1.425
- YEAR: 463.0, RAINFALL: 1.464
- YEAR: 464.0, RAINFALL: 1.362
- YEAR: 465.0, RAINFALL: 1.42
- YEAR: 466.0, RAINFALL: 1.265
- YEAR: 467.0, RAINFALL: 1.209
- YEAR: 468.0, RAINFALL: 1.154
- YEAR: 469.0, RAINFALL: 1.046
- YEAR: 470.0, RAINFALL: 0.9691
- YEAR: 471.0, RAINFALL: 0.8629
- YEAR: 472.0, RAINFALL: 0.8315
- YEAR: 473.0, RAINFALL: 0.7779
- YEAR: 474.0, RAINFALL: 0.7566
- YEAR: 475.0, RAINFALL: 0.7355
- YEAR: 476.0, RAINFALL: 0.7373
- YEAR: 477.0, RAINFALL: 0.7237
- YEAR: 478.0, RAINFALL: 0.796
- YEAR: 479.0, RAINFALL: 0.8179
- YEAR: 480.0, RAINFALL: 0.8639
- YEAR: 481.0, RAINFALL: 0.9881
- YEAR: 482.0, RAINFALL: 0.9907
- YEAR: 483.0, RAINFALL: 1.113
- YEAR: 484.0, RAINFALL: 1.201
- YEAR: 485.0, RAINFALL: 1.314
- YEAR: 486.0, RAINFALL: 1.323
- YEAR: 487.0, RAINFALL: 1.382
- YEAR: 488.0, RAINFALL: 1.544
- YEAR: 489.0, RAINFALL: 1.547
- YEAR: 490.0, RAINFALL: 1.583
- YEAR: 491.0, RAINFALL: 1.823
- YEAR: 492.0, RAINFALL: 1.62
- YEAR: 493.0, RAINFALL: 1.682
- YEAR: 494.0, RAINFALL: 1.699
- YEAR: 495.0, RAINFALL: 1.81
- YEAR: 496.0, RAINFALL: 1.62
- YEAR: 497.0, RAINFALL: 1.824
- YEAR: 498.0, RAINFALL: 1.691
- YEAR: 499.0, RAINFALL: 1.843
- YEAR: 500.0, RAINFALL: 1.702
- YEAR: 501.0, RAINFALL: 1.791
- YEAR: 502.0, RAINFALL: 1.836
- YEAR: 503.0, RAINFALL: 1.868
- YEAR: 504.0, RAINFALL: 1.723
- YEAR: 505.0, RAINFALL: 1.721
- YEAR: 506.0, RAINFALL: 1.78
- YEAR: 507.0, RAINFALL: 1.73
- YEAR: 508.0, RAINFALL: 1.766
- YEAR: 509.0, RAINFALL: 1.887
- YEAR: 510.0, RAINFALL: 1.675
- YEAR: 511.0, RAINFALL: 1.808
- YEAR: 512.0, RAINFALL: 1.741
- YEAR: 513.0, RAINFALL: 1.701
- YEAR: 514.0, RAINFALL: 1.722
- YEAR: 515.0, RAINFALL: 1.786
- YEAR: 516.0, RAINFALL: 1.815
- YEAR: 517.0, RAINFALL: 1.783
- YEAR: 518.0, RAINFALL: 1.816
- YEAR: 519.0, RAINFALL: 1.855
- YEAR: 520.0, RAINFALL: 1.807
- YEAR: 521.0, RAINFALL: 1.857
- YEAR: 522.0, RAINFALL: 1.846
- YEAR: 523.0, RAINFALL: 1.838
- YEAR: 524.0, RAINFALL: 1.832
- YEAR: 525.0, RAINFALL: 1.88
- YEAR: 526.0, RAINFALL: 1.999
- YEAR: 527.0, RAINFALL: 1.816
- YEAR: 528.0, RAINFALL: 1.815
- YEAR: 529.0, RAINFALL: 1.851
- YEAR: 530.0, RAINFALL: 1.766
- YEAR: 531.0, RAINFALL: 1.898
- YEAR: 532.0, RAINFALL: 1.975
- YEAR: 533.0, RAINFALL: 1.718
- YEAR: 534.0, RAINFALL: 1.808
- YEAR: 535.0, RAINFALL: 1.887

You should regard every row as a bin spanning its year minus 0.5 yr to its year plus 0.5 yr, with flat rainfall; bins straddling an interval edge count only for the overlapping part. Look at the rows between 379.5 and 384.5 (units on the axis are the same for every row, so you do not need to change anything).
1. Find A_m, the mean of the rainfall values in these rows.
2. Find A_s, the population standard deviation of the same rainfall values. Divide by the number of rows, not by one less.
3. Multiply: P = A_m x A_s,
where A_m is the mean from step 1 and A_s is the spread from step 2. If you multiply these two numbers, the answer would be 0.073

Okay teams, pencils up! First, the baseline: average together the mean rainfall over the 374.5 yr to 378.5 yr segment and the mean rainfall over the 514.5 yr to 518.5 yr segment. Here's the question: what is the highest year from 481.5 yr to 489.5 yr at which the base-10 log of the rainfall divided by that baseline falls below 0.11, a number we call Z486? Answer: 489.0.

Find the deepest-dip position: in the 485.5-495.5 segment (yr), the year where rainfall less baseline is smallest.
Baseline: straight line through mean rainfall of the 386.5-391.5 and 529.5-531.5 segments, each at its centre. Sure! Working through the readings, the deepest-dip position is 486.0 yr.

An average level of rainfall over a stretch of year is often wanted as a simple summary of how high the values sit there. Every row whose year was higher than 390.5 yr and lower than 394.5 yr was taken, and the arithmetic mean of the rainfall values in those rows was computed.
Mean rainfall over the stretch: 1.46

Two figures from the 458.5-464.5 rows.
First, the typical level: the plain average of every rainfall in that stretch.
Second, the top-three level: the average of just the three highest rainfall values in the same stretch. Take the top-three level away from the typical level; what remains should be -0.113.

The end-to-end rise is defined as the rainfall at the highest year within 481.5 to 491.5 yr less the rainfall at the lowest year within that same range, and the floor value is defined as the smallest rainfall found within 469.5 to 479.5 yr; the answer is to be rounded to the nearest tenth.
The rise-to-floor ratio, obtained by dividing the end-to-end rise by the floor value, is 1.2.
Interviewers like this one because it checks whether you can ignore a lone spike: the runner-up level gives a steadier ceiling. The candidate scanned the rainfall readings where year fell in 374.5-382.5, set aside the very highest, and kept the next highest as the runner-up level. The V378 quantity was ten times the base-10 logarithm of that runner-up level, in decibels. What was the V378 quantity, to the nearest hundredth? 0.33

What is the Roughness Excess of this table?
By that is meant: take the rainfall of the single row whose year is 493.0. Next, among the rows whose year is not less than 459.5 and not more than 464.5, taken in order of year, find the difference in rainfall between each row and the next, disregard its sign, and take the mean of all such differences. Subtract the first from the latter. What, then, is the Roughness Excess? -1.60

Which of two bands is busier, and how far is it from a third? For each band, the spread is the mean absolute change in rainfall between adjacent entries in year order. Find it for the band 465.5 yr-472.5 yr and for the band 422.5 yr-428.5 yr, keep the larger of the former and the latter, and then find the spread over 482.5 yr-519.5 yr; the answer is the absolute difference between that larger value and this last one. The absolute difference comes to 0.016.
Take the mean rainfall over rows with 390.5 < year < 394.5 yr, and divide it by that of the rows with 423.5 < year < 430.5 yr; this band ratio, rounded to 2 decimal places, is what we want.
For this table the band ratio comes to 0.89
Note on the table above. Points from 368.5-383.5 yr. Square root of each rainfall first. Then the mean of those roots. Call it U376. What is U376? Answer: 0.92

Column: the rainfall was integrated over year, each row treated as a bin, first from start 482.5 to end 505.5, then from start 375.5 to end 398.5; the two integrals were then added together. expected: 66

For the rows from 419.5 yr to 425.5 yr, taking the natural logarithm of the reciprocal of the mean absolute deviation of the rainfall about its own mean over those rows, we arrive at 3.18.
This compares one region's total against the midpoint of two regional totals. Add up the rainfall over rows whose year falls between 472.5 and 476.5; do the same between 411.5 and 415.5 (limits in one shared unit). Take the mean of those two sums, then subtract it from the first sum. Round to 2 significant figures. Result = -1.7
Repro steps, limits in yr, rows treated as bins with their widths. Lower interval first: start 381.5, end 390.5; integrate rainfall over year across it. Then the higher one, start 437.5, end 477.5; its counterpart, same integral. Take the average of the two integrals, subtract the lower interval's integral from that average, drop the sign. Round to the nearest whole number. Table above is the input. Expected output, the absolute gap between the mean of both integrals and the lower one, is 24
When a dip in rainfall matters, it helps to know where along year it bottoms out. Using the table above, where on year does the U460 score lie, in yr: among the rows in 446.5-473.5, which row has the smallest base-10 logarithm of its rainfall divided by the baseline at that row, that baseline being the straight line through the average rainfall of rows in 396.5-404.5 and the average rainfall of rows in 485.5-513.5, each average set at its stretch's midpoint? 473.0 yr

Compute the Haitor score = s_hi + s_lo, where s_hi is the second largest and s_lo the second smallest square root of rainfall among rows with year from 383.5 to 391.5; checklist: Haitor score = 2.34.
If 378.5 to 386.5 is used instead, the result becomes 2.12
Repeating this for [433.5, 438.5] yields 2.65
